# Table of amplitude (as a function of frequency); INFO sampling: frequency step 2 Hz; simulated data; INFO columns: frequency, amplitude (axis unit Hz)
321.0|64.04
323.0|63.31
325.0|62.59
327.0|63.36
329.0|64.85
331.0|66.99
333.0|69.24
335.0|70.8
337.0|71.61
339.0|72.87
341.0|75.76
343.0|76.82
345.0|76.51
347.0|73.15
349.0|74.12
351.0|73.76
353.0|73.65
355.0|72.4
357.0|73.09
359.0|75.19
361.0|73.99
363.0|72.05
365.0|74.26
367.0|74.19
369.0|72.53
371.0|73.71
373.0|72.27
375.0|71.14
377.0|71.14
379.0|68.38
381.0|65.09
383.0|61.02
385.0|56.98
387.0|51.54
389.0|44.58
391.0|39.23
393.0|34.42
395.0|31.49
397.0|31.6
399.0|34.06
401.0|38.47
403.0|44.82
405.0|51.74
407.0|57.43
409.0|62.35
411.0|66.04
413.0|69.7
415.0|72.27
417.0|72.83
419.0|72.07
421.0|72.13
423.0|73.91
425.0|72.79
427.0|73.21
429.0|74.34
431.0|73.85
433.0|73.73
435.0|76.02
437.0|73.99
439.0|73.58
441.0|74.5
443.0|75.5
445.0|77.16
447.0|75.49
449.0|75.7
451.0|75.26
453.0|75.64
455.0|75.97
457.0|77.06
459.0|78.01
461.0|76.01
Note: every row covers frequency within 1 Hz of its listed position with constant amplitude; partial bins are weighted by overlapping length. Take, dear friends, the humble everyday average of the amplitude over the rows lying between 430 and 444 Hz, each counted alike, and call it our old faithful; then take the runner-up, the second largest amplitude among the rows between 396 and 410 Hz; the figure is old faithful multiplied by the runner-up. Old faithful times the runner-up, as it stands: 4276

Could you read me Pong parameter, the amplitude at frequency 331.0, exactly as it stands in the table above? 66.99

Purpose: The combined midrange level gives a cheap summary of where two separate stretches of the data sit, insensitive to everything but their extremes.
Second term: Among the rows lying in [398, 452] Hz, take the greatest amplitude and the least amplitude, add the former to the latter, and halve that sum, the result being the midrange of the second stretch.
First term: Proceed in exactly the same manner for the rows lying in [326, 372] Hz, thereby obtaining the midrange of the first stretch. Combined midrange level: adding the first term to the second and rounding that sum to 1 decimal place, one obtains 125.7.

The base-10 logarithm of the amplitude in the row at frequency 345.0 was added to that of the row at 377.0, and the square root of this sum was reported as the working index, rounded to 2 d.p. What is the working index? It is 1.93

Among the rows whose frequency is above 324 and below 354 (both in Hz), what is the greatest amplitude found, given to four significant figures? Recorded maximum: 76.82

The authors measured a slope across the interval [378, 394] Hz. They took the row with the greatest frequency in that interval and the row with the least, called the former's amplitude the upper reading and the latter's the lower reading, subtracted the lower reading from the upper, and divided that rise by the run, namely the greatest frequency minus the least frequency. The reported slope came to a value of -2.4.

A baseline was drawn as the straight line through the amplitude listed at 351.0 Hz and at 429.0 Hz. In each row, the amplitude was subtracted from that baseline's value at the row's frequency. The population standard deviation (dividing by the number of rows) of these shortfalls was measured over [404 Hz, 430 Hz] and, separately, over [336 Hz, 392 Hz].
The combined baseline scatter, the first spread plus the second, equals 16.3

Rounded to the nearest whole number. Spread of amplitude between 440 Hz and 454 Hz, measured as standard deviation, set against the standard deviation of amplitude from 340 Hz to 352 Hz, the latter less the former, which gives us 1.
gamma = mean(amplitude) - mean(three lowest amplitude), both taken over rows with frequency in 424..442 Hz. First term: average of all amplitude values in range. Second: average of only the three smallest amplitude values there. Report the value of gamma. 1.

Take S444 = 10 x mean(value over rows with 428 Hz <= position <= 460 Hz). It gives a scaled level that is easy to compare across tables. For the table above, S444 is 754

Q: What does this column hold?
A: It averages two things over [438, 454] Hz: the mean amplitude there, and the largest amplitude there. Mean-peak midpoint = 76.3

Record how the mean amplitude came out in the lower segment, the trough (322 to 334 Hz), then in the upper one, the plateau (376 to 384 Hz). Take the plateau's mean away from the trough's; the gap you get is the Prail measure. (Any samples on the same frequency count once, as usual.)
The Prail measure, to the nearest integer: -1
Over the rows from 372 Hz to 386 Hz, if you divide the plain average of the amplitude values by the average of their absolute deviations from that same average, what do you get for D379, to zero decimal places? 14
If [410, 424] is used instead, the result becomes 37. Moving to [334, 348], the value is 35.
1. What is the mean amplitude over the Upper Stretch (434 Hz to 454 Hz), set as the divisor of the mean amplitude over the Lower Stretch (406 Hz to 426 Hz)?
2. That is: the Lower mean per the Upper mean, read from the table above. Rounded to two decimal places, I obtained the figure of 0.92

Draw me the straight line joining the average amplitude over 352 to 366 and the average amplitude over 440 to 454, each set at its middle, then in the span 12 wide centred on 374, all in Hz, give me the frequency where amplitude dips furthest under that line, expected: 379.0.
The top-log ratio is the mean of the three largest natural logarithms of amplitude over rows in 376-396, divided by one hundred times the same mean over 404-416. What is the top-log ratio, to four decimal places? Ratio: 0.0100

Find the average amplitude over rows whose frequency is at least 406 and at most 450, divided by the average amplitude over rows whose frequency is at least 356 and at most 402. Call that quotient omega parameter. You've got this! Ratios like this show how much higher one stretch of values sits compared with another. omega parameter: 1.2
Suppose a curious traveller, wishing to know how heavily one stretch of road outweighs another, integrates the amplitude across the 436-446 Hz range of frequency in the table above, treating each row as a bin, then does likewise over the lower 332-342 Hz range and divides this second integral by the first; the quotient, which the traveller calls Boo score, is 1.0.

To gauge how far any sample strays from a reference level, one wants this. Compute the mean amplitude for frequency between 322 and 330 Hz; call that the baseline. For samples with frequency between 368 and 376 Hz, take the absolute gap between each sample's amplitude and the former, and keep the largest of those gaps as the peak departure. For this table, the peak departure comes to 10.2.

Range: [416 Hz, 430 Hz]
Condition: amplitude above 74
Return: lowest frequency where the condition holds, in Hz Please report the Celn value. 429.0 Hz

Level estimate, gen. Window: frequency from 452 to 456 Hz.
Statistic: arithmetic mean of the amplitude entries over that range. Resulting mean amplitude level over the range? 75.8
